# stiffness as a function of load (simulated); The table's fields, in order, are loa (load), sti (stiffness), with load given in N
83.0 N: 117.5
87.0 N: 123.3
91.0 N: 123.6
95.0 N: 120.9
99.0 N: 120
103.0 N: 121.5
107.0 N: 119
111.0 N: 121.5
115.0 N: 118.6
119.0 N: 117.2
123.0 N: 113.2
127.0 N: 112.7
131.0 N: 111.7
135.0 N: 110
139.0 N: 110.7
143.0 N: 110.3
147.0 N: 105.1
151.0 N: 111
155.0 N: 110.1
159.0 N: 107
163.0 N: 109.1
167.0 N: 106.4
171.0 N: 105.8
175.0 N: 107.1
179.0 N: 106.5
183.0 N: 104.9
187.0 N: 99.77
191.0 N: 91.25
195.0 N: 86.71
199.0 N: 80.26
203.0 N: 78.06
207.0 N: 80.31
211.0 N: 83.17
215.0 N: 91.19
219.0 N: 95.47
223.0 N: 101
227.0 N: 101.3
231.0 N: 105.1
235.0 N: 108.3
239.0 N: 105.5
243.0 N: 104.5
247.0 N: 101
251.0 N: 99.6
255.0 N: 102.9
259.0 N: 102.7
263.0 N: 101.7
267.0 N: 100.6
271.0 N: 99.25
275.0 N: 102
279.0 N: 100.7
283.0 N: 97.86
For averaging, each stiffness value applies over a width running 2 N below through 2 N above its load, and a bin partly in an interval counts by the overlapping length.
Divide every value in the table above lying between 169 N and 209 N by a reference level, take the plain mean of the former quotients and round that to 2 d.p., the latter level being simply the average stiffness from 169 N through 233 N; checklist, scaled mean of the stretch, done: 0.99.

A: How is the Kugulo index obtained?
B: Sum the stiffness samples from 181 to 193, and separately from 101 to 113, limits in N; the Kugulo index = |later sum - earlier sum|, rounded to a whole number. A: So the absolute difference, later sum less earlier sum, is 66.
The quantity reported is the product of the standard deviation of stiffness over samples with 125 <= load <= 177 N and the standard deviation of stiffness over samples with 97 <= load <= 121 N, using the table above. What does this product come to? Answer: 4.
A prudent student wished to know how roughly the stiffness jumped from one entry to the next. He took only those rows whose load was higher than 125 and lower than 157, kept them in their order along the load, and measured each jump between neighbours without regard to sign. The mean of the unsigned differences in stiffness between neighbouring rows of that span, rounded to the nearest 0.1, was 2.3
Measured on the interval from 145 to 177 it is 2.4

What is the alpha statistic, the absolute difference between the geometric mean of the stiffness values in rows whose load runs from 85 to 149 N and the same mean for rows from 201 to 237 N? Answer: 23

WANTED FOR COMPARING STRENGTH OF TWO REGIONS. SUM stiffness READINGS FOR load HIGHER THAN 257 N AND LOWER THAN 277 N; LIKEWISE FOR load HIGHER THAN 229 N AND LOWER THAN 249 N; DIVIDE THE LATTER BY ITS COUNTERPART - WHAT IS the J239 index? 1.04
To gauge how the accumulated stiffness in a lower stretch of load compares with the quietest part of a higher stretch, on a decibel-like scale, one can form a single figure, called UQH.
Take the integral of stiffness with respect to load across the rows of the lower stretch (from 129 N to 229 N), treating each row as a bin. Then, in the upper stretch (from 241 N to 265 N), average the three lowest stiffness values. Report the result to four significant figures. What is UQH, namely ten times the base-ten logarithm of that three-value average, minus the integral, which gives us -9997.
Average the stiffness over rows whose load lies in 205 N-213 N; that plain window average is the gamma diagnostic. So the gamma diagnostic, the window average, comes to 82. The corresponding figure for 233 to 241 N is 107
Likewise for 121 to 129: 113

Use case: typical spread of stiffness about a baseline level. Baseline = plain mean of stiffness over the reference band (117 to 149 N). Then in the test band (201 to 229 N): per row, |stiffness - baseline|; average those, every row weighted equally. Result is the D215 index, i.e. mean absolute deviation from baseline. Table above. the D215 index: 21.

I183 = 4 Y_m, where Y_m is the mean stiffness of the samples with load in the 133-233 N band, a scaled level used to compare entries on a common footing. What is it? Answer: 400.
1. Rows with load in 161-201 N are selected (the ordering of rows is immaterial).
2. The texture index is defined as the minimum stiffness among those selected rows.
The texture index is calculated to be 80.26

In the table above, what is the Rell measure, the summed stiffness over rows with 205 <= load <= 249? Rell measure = 1077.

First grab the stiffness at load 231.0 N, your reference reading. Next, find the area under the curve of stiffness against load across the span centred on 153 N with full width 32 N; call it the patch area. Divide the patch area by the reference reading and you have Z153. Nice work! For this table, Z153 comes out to 33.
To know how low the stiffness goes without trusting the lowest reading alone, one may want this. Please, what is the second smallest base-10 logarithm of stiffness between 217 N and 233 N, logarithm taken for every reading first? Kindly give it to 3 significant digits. 2.00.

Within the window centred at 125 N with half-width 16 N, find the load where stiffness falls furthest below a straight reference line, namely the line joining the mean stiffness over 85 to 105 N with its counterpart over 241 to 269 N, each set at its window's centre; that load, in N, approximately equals 135.0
